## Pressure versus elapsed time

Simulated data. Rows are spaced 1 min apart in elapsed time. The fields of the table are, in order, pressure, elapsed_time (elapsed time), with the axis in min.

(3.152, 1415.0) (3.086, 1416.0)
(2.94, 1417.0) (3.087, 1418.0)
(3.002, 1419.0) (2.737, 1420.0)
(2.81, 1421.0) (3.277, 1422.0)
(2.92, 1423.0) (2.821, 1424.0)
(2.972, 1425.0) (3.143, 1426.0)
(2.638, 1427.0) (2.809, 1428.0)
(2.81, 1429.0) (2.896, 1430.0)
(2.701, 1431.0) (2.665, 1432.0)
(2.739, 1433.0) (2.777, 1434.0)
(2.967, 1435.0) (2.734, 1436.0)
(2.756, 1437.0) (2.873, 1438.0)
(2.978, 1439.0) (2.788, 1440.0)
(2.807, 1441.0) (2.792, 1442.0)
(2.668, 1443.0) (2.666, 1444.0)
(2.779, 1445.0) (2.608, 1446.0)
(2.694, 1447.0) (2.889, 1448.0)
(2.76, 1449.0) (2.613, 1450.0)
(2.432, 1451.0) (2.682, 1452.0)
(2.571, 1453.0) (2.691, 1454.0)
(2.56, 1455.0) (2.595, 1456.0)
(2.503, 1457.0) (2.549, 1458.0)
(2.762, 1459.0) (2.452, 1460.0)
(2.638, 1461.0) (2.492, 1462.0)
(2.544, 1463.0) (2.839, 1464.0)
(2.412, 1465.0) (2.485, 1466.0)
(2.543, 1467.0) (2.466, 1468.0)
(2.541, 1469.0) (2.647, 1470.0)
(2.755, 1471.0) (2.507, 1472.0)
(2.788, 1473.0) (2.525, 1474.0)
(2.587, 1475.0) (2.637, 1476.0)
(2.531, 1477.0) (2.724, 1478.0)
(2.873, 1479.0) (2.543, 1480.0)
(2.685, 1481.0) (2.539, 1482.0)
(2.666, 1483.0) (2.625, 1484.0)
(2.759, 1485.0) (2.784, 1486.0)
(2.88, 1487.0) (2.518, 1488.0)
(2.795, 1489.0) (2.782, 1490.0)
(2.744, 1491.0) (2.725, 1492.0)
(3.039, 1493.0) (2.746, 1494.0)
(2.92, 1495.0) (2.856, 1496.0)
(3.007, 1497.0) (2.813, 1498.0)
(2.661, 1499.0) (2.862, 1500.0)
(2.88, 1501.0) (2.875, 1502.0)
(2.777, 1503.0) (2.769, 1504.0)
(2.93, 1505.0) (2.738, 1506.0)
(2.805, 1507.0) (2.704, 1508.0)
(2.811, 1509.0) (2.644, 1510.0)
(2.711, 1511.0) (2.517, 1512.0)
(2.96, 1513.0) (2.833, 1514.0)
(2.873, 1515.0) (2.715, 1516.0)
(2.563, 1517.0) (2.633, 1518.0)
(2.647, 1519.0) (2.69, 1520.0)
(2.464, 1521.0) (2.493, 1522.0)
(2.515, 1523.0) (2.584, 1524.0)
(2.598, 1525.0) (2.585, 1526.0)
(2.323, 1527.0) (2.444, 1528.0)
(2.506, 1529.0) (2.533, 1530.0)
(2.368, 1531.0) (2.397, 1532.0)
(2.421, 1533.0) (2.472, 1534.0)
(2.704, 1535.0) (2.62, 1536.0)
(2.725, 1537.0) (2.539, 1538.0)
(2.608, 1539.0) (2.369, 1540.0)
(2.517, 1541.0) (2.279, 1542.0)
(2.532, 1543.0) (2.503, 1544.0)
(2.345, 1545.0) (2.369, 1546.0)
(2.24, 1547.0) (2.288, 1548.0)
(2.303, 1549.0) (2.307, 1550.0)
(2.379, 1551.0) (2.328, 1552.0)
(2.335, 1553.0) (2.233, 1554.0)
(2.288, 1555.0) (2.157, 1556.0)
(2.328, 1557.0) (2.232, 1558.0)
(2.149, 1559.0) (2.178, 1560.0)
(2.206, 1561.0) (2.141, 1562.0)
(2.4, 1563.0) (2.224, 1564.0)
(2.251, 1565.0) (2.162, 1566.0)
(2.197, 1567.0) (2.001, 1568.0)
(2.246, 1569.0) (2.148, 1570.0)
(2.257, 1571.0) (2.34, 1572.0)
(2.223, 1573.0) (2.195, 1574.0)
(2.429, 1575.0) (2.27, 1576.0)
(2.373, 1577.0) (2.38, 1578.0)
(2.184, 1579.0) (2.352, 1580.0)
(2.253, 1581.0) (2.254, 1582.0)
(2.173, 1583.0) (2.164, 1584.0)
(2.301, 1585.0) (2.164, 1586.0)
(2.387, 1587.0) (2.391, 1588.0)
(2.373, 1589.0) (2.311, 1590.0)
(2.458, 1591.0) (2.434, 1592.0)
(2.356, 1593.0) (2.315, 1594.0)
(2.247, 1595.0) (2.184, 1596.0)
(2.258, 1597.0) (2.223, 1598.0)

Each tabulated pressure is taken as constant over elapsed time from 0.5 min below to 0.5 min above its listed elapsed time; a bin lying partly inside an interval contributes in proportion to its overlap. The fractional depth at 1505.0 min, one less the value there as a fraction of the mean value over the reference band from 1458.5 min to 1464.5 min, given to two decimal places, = -0.12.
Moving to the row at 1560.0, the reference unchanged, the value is 0.17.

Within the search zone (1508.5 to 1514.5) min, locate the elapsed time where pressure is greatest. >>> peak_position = 1513.0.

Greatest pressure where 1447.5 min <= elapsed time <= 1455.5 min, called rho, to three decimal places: 2.889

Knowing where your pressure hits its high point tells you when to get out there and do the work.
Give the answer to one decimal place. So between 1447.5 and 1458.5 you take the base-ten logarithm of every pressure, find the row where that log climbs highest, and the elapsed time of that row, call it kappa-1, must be 1448.0 min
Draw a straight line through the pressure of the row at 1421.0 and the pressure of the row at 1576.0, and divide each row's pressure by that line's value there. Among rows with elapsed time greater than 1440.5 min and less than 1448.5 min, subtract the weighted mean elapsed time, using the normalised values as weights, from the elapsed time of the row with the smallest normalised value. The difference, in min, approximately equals 1.5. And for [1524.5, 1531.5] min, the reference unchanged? -1.0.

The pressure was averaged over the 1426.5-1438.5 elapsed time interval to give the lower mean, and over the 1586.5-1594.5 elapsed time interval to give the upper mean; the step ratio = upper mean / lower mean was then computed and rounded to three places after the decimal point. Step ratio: 0.855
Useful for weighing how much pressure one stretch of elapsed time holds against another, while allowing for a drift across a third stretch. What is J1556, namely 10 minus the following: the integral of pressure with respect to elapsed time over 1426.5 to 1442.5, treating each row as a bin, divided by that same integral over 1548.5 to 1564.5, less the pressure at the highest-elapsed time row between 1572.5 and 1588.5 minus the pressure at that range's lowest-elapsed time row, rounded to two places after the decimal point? 8.93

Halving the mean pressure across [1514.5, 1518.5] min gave 1.35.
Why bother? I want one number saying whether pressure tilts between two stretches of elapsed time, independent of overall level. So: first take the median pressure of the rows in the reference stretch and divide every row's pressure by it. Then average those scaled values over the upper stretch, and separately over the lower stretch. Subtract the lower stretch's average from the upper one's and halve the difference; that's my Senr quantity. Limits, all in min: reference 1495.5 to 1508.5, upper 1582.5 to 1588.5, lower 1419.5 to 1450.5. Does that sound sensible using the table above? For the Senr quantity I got -0.10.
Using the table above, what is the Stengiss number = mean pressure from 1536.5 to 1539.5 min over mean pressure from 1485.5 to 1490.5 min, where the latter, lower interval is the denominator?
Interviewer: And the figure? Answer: 0.95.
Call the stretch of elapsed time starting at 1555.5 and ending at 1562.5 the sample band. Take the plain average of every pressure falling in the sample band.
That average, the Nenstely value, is 2.2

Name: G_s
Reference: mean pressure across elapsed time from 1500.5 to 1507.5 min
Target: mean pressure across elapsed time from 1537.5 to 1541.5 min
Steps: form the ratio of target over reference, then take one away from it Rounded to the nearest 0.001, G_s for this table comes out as -0.112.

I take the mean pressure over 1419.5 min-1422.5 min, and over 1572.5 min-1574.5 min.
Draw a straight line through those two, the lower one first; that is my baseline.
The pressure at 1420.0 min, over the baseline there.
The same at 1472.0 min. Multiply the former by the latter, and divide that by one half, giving 1.7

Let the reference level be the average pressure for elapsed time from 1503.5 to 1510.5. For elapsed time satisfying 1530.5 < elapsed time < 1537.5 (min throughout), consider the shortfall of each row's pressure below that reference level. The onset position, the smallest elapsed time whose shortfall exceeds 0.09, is 1531.0 min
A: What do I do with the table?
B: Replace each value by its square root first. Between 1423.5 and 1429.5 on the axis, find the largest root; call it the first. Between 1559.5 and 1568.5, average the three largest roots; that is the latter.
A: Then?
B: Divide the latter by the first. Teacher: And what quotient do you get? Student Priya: 0.854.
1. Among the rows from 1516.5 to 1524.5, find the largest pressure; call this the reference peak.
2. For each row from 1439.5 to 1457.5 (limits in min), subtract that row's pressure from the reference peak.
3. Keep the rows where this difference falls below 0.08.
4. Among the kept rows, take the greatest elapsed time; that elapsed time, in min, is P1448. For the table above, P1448 1454.0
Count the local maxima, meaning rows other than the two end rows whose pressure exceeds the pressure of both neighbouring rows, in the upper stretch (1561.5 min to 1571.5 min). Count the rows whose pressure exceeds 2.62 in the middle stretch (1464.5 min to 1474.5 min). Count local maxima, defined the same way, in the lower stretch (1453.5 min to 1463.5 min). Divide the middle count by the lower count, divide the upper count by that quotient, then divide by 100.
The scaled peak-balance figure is 0.040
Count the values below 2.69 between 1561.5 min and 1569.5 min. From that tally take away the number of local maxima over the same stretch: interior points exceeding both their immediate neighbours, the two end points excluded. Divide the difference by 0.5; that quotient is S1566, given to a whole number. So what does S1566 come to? 10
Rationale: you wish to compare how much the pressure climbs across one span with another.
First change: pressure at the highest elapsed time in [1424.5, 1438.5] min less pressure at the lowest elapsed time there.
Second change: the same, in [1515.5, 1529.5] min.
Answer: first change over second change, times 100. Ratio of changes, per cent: 47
